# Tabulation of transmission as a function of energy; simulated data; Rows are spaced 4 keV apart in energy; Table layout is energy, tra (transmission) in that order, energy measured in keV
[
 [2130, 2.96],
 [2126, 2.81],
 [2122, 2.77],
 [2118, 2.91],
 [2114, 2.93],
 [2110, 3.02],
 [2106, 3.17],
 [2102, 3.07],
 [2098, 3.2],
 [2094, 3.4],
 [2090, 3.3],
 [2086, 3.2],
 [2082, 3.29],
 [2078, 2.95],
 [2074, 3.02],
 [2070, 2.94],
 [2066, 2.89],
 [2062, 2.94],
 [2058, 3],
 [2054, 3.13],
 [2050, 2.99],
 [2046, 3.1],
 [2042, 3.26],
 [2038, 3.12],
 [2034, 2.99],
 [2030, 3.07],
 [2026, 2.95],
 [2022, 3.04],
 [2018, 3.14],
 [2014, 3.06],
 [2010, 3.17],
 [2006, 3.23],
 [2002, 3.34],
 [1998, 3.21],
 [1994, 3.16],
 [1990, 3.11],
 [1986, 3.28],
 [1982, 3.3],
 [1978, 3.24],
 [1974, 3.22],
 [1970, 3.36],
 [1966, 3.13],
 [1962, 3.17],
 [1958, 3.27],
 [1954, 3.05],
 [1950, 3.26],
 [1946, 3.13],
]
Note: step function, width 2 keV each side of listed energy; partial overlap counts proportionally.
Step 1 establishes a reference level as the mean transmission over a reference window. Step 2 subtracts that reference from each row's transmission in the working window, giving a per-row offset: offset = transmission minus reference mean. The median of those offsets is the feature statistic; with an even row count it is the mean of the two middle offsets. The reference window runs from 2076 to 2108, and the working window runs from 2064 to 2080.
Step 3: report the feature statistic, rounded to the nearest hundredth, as -0.25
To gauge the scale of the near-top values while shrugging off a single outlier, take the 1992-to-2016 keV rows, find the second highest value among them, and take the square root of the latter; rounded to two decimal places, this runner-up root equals 1.80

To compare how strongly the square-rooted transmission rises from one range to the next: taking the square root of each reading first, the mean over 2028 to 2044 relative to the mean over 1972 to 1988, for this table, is 0.98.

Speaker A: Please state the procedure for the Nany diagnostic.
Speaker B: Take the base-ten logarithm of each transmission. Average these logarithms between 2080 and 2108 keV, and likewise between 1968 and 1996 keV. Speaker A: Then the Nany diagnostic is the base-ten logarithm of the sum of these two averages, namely 0.008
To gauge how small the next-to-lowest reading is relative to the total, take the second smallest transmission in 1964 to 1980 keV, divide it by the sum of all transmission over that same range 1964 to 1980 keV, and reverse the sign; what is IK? -0.25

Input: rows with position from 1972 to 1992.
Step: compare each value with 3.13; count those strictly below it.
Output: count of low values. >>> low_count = 1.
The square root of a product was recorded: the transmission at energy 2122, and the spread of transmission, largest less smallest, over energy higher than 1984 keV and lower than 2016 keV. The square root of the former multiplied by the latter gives 0.88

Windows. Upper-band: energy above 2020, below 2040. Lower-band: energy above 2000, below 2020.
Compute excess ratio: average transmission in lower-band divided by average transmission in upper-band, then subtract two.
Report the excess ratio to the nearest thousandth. -0.949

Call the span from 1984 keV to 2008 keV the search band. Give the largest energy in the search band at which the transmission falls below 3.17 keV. 1994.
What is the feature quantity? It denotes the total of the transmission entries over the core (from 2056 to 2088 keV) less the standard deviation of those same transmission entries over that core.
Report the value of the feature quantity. 24.1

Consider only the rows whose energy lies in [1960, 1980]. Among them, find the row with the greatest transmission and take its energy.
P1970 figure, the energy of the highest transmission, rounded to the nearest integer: 1970 keV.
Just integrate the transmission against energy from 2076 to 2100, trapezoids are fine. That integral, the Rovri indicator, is 77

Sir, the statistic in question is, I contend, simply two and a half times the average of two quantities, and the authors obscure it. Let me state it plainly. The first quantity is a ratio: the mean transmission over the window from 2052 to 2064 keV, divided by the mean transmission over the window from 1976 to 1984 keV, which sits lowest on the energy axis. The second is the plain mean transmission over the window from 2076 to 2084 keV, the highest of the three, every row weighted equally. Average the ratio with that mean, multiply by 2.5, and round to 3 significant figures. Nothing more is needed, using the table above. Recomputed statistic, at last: 5.06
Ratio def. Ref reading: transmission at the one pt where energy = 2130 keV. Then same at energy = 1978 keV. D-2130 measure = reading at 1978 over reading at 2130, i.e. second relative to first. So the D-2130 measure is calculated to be 1.09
